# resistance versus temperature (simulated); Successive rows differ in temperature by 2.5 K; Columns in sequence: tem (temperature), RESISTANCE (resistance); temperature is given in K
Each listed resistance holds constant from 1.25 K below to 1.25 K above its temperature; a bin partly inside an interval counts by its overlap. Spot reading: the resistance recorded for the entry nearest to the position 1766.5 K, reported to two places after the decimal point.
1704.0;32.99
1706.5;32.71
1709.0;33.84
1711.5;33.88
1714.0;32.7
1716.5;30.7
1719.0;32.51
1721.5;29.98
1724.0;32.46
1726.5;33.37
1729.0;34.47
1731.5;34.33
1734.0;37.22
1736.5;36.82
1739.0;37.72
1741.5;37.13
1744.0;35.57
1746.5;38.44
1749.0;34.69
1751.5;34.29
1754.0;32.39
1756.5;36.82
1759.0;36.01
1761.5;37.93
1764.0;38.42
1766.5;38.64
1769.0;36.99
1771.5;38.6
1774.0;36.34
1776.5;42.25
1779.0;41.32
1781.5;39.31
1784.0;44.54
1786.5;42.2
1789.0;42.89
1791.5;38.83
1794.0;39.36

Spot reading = 38.64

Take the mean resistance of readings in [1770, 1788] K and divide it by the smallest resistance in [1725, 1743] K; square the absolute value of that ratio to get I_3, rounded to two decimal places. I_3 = 1.48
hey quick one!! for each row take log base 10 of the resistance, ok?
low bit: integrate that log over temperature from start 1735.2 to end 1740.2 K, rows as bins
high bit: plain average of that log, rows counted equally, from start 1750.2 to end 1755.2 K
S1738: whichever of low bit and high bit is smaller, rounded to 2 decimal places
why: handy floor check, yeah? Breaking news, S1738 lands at 1.52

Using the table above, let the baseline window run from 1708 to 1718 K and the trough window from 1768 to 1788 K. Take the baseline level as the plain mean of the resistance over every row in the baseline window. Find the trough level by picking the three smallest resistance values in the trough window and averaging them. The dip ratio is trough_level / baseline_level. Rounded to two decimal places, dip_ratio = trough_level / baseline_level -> 1.14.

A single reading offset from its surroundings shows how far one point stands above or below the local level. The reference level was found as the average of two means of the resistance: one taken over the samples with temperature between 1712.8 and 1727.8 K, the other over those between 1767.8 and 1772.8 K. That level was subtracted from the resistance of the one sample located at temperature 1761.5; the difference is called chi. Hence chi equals 3.1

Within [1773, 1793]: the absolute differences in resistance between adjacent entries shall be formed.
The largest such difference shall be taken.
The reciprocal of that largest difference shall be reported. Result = 0.17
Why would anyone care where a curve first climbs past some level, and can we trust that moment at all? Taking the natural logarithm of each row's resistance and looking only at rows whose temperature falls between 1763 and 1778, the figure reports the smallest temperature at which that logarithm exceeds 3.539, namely 1764.0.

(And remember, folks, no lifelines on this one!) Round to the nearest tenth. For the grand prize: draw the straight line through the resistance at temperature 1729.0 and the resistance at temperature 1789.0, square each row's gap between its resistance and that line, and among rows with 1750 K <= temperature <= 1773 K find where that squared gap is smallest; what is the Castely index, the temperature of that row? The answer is 1764.0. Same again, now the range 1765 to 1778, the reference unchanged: 1766.5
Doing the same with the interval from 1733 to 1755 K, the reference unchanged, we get 1741.5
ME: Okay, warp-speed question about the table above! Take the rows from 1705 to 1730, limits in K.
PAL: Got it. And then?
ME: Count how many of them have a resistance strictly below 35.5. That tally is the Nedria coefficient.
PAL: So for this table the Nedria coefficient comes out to 10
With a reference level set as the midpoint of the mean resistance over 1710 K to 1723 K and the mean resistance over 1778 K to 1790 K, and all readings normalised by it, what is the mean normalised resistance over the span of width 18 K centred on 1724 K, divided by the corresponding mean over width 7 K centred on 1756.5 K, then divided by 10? 0.093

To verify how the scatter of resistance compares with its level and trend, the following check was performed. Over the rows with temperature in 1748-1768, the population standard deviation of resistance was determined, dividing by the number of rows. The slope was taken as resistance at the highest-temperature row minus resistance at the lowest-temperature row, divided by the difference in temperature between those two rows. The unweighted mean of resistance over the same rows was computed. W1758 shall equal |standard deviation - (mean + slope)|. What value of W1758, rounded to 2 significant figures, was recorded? 34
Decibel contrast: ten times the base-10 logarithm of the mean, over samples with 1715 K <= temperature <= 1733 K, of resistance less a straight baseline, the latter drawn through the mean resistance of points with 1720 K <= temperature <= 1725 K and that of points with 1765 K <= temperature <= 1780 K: 1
